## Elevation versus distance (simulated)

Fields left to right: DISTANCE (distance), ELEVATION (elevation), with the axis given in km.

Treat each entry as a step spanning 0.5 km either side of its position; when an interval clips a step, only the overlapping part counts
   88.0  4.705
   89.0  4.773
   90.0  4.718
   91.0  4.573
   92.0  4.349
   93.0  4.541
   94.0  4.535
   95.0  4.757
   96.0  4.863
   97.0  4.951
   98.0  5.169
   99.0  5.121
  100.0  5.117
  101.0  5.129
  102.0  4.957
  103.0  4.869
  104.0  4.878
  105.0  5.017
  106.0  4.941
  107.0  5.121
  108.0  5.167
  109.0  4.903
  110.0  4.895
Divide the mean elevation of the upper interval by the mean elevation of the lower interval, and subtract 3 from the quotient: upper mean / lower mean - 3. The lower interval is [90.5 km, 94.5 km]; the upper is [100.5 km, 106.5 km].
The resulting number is -1.90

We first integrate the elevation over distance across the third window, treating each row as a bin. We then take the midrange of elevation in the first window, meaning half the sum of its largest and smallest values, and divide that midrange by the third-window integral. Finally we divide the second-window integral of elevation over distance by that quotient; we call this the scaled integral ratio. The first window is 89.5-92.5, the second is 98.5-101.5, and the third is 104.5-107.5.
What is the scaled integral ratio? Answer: 51.1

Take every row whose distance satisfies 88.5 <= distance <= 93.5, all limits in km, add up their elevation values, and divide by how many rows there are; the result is 4.59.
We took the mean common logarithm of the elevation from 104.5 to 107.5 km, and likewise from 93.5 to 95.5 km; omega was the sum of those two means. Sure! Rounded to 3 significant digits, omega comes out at 1.37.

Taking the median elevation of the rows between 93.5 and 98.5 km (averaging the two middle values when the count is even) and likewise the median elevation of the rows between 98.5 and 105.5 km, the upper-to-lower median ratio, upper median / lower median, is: 1.03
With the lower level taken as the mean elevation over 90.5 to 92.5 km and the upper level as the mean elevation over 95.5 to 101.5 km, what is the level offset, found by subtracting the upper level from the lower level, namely -0.60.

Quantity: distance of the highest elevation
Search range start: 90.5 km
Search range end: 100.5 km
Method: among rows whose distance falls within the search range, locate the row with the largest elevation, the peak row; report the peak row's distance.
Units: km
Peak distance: 98.0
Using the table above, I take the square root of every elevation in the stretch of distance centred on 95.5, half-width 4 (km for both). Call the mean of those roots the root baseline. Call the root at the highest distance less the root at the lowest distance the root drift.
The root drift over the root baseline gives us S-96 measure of 0.081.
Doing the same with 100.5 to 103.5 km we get -0.026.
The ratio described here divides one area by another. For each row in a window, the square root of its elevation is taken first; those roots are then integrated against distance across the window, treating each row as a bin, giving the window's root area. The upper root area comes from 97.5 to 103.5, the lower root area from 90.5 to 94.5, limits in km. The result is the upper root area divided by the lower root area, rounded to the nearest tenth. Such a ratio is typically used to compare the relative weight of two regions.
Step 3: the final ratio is 1.6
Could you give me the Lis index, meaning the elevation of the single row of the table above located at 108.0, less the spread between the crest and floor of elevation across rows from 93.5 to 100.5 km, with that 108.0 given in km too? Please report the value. 4.53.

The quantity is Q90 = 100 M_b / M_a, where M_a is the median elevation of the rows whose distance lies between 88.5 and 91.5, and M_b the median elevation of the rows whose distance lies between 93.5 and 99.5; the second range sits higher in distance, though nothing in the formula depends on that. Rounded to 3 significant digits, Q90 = 104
